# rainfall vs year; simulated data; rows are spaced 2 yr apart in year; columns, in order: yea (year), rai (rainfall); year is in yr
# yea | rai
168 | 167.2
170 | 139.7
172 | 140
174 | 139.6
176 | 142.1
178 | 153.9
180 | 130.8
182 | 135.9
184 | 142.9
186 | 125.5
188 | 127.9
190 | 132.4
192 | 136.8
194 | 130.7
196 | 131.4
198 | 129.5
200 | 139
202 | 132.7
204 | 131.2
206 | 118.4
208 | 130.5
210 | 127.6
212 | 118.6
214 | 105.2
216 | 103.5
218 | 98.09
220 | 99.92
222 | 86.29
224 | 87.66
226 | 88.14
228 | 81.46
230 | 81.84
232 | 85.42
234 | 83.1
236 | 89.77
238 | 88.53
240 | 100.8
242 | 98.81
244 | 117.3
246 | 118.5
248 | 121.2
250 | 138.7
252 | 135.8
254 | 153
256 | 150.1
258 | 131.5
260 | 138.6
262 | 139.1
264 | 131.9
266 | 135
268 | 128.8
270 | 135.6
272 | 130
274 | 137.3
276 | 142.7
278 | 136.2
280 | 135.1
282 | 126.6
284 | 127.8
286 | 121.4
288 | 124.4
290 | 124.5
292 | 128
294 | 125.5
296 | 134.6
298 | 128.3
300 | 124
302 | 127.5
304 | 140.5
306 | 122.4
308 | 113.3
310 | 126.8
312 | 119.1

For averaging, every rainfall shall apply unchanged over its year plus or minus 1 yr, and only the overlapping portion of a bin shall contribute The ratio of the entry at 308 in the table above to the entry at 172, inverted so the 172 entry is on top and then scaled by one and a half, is 1.85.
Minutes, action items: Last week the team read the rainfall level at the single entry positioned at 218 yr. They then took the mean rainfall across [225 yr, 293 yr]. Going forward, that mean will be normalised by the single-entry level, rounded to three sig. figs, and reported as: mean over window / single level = 1.23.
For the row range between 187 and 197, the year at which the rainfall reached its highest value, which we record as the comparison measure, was 192 yr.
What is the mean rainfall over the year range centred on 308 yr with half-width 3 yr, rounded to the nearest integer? 121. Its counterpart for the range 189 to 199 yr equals 132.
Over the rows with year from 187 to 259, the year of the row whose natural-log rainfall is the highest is 254 yr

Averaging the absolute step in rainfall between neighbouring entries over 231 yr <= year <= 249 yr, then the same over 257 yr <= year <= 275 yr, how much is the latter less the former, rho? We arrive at -0.4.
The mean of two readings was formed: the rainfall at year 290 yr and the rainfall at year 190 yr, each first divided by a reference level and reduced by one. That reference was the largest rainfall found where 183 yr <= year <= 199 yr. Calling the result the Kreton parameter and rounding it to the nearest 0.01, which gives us -0.10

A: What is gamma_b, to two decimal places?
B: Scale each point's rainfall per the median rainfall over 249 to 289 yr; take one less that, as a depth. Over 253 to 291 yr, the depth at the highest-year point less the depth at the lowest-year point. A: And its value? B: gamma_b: 0.21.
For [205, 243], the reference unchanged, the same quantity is 0.14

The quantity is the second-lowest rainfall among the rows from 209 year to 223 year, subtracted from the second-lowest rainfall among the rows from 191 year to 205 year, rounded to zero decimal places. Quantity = 33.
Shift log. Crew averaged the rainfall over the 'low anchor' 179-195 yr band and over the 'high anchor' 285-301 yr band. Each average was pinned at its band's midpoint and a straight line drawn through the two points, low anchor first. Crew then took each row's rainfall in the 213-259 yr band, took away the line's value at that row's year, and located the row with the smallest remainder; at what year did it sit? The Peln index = 228 yr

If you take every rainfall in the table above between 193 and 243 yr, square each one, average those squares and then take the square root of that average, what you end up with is 108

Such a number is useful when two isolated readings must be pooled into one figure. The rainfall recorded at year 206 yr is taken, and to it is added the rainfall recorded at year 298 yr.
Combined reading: 247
